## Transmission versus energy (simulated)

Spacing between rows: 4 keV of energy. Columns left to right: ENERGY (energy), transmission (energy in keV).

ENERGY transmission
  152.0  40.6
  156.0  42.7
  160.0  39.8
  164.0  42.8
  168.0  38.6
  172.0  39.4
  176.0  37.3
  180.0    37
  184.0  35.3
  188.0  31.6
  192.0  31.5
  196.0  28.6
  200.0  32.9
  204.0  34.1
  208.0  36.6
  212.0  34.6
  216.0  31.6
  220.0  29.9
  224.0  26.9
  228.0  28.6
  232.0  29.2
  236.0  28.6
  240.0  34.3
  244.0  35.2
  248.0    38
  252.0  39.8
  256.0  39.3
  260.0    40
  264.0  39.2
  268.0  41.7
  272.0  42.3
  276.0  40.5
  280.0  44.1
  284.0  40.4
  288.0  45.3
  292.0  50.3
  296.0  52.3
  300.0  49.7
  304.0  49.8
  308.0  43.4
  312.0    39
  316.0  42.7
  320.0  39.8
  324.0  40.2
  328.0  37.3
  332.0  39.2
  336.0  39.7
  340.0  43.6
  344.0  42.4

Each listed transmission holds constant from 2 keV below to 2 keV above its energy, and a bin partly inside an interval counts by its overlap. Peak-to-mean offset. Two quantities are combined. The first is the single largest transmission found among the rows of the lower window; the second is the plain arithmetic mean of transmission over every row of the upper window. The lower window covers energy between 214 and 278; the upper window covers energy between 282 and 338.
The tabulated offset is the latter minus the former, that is 1.2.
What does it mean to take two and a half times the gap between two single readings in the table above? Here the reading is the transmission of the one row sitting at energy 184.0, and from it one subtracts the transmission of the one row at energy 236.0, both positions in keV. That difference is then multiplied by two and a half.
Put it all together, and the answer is 17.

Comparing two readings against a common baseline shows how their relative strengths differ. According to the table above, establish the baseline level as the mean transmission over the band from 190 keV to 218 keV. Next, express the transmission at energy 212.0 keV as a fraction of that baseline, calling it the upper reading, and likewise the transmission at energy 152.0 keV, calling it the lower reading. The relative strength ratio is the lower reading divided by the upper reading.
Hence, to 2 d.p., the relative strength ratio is 1.17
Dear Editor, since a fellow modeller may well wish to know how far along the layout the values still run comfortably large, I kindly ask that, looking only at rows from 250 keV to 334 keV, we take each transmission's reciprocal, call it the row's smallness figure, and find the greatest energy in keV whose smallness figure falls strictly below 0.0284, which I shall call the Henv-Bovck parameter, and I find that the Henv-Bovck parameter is 332.0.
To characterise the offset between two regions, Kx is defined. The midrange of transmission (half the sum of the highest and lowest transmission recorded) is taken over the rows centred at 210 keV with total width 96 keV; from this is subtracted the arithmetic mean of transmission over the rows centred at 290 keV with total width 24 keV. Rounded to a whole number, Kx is -12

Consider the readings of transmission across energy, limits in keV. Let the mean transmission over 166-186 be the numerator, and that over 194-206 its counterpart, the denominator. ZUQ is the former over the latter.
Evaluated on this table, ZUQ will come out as 1.2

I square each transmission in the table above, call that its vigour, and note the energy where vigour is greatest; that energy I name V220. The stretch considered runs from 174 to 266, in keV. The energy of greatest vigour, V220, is 260.0 keV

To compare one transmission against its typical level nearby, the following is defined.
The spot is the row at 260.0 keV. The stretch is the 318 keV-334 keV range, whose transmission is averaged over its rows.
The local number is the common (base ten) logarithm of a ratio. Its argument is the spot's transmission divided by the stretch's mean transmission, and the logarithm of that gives 0.010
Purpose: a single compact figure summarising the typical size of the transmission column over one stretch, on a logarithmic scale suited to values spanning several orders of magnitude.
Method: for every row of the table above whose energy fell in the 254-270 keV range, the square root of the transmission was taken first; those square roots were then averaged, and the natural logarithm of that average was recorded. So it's 1.845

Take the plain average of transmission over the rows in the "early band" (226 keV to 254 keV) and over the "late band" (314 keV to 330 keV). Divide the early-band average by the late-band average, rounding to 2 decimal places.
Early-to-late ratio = 0.83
